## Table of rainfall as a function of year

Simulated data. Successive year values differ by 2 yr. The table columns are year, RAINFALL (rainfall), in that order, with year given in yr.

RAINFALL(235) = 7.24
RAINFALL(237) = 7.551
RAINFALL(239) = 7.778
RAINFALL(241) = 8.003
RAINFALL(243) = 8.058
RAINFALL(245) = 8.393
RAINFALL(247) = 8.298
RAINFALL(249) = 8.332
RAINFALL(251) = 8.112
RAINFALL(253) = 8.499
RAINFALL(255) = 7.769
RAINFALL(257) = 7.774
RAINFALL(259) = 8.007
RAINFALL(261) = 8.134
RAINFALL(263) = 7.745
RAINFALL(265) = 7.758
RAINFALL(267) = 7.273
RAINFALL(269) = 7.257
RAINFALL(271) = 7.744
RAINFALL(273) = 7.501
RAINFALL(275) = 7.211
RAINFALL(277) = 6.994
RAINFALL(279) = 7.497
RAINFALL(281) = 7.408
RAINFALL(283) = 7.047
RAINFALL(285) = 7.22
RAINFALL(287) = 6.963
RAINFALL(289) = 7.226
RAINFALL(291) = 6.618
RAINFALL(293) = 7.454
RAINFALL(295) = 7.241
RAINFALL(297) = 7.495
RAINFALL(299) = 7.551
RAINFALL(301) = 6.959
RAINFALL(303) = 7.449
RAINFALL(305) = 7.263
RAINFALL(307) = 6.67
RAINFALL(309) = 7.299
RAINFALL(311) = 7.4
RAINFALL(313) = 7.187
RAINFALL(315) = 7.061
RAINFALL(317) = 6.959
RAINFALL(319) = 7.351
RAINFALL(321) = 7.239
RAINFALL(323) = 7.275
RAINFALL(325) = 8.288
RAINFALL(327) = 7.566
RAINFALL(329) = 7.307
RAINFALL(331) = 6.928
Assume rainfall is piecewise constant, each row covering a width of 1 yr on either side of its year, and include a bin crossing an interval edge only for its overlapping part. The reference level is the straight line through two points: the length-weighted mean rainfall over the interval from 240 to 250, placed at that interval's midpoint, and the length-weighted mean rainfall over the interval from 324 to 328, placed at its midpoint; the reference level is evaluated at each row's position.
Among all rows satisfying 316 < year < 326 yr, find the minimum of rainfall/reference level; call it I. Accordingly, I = 0.87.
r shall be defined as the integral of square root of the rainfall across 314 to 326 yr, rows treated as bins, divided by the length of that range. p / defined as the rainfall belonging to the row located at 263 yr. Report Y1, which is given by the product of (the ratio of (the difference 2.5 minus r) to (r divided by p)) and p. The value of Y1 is -4.7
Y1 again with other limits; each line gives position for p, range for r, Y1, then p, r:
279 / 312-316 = -3.6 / 7.497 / 2.67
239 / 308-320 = -4.2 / 7.778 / 2.68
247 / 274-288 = -4.7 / 8.298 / 2.68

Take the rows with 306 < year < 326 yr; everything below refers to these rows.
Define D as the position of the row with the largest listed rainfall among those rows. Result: 325 yr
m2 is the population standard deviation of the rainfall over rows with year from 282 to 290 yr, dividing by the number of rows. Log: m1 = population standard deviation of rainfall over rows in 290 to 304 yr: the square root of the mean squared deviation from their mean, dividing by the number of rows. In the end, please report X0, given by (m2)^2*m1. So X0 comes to 0.004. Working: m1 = 0.32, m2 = 0.11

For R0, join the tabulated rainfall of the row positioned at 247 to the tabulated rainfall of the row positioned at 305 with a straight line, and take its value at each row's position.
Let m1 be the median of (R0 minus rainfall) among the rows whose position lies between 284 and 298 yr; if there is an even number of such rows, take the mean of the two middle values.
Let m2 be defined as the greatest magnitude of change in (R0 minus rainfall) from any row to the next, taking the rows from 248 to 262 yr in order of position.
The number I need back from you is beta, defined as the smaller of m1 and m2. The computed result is 0.32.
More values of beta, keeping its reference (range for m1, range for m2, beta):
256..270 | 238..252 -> 0.27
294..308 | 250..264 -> 0.00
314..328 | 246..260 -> -0.33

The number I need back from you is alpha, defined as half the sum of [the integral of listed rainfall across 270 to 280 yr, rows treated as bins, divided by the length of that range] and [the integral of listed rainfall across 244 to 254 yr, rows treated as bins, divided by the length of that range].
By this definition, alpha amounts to 7.86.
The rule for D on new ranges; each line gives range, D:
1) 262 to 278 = 265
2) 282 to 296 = 293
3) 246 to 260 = 253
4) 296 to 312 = 299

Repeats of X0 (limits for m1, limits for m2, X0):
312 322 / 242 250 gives 0.002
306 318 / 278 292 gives 0.018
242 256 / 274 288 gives 0.008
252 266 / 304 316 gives 0.015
